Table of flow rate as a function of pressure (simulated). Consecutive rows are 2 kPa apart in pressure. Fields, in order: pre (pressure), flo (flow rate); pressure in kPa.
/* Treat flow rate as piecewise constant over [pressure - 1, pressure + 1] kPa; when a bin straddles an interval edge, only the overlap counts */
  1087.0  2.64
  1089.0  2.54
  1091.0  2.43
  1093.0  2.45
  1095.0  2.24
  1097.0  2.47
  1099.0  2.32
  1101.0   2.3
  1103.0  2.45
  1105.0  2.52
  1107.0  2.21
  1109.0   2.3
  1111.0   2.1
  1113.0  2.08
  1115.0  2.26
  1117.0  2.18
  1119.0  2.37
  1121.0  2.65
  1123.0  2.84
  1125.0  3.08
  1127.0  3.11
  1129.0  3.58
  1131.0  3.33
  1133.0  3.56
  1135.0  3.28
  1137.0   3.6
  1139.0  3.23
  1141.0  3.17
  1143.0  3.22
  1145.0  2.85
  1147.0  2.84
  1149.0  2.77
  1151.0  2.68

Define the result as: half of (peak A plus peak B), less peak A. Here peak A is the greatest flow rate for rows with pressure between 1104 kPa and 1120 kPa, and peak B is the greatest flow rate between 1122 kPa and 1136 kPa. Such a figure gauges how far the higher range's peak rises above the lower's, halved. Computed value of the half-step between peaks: 0.53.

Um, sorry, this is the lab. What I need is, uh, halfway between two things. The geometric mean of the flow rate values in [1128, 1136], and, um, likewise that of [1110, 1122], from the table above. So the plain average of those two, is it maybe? 2.85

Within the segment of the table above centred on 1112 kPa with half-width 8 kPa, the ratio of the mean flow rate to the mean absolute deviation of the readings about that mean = 20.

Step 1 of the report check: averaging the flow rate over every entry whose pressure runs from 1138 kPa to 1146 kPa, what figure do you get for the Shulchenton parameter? 3.12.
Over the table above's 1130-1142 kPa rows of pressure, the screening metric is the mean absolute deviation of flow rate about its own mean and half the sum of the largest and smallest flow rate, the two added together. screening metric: 3.53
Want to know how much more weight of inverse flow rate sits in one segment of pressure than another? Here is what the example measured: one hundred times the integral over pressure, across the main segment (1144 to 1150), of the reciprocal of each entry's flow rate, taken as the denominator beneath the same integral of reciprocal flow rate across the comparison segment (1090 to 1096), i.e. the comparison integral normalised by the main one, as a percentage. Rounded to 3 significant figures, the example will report 119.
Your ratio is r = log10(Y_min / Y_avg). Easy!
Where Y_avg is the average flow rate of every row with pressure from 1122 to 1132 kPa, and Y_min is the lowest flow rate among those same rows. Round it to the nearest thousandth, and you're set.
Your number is -0.050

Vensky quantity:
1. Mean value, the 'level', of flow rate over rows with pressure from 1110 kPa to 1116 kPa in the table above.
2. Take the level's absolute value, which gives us 2.15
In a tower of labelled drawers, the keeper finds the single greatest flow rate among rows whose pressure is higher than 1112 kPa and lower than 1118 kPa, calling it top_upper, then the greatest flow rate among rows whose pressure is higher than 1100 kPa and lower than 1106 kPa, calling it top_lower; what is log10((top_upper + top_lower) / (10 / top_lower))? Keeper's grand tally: 0.081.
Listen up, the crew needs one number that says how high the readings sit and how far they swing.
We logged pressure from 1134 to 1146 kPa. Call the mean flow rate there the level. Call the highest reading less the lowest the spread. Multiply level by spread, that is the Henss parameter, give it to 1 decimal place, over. 2.4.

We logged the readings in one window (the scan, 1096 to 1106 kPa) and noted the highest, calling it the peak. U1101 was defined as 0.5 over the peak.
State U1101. 0.198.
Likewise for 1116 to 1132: 0.140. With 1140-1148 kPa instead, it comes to 0.155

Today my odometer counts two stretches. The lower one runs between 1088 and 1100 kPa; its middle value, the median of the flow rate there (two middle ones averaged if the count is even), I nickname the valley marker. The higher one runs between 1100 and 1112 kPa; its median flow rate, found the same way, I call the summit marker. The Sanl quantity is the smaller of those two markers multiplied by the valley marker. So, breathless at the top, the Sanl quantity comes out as 5.6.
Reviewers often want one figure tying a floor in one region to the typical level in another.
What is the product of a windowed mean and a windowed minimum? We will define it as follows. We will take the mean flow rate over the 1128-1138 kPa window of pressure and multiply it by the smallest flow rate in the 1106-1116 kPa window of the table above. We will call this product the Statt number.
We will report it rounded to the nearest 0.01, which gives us 7.22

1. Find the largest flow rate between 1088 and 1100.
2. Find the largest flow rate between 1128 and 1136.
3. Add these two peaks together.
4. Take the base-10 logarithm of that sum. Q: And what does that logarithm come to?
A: 0.787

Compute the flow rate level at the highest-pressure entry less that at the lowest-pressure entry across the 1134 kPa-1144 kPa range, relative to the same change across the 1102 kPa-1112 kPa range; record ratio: 0.2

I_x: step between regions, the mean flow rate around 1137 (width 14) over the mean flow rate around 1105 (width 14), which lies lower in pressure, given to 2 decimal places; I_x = 1.44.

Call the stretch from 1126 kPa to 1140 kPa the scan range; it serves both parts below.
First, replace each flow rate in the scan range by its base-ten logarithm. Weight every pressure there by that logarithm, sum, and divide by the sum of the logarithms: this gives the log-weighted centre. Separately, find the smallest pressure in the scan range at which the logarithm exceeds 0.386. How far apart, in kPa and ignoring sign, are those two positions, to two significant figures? 6.0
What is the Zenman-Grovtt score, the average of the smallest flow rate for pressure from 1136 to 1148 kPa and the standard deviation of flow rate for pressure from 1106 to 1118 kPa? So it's 1.46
